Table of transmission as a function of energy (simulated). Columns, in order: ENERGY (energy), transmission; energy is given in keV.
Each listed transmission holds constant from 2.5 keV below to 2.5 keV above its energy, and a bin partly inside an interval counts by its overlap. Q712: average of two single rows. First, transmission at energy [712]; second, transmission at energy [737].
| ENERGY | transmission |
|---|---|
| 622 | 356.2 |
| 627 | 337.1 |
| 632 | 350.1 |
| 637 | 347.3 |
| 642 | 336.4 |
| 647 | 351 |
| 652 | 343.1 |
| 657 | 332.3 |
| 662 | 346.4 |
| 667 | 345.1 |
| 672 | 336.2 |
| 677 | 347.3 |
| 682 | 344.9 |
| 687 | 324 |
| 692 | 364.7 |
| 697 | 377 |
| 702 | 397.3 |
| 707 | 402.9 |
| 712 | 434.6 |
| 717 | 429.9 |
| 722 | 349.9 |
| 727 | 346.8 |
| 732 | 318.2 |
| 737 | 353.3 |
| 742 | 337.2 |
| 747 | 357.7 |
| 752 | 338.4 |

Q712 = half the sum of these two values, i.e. 394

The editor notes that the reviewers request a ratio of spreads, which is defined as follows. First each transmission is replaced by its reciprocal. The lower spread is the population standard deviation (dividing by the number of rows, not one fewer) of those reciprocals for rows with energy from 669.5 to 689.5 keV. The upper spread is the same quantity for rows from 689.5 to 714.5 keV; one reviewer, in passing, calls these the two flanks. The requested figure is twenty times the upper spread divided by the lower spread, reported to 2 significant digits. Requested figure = 37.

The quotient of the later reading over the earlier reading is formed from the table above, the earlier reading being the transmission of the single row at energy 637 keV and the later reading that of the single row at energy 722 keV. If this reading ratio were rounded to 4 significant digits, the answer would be 1.007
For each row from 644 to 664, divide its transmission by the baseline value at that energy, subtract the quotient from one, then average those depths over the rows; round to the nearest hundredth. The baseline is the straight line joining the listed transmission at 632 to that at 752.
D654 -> 0.01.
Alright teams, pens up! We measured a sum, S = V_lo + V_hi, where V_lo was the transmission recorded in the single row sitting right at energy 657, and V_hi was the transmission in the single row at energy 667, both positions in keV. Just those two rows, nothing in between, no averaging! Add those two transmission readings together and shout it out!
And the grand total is 677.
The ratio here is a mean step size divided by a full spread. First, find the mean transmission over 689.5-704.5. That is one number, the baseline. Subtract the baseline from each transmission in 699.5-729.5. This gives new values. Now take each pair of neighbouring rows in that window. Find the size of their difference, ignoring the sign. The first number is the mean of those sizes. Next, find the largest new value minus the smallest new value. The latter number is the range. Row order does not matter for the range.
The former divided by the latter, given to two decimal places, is 0.28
